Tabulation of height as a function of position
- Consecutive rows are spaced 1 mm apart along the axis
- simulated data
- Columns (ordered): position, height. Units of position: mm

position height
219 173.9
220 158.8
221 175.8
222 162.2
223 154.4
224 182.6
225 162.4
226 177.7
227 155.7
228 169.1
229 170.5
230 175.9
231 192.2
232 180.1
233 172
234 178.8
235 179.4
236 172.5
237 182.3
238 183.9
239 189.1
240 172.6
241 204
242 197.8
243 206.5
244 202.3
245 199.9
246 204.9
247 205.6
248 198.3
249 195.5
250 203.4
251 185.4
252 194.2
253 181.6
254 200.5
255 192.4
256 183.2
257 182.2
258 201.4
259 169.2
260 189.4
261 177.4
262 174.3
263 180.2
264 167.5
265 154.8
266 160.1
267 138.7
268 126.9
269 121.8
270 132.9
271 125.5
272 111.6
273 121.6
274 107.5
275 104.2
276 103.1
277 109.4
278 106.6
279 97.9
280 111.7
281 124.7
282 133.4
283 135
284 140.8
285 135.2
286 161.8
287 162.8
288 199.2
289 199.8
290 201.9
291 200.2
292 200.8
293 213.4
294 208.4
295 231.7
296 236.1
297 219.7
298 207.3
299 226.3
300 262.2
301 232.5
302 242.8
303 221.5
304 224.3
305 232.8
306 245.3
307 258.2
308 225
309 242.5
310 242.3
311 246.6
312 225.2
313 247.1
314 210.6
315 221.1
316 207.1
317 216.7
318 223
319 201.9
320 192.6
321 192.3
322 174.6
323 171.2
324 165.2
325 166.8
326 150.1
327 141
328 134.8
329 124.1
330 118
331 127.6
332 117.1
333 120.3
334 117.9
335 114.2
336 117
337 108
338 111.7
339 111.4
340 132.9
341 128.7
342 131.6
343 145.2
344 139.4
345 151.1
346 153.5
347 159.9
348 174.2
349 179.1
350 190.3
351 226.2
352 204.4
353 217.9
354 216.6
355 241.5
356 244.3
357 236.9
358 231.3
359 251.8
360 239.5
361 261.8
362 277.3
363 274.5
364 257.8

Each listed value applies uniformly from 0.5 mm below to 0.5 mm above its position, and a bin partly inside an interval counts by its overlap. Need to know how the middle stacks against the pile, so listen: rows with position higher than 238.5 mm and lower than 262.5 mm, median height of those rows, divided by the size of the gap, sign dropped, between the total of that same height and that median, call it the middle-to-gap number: 0.044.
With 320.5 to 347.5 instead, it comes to 0.037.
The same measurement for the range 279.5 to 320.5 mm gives 0.026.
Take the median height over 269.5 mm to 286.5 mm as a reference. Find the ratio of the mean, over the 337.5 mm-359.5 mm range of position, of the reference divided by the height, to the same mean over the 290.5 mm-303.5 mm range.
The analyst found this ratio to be 1.3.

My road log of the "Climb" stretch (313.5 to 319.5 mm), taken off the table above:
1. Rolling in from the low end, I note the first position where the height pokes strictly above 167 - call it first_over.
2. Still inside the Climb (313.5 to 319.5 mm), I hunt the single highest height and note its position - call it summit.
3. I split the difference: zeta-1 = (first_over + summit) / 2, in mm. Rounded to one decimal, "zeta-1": 316.0 mm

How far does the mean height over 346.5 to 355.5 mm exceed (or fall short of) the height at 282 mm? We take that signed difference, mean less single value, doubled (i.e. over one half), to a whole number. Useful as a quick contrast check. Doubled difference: 135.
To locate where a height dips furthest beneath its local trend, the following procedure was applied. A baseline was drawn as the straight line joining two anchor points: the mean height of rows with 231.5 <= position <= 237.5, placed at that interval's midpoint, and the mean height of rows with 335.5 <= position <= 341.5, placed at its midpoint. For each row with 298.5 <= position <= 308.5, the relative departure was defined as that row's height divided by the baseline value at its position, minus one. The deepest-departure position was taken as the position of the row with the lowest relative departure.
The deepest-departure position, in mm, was 303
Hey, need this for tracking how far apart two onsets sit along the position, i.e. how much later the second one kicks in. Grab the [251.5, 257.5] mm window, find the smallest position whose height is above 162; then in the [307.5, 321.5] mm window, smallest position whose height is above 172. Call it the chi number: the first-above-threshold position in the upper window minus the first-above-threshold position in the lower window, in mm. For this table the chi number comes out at 56 mm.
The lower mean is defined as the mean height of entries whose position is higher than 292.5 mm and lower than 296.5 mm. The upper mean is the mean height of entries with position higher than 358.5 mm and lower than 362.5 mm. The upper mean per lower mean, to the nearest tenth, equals 1.2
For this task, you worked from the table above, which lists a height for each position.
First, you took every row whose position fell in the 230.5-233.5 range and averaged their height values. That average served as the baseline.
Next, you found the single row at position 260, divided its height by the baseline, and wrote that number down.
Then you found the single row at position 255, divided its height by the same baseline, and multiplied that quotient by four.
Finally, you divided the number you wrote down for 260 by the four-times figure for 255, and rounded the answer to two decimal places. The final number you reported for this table 0.25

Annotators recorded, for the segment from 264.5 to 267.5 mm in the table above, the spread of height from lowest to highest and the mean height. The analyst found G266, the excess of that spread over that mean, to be -130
